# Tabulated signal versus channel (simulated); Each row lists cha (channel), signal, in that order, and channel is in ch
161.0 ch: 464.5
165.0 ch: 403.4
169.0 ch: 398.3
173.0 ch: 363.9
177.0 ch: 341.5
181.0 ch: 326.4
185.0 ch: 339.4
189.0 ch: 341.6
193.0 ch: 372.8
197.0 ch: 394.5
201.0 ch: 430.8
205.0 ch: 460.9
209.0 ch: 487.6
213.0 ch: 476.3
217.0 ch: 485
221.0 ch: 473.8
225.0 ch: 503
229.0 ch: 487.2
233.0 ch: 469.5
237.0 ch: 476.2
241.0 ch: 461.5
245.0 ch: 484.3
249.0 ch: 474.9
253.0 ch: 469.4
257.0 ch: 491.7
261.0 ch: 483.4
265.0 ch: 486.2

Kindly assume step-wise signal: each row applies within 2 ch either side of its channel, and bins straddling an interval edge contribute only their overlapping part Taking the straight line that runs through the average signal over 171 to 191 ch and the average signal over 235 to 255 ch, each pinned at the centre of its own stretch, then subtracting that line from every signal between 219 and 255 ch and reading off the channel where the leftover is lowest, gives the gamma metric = 253.0 ch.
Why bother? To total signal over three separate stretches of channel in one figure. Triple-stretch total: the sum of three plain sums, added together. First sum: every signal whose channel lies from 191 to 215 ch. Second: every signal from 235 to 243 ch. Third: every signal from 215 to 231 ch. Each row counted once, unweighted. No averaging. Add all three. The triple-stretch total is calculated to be 5510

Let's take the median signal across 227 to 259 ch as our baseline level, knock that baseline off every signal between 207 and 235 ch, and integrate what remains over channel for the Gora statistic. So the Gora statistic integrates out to 214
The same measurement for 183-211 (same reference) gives -2005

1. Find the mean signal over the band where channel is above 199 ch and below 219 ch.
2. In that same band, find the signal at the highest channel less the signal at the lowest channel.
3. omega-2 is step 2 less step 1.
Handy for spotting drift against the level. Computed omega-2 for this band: -414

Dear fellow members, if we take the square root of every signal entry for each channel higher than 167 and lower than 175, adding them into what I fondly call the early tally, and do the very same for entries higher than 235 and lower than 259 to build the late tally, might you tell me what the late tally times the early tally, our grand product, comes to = 5111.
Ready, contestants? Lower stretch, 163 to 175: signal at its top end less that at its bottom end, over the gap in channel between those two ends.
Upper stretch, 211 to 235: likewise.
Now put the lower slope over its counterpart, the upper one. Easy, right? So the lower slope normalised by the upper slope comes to 15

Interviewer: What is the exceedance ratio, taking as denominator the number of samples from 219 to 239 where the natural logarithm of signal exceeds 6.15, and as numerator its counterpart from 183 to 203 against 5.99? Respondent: 0.2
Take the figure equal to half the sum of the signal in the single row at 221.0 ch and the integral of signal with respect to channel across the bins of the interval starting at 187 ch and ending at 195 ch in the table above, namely 1666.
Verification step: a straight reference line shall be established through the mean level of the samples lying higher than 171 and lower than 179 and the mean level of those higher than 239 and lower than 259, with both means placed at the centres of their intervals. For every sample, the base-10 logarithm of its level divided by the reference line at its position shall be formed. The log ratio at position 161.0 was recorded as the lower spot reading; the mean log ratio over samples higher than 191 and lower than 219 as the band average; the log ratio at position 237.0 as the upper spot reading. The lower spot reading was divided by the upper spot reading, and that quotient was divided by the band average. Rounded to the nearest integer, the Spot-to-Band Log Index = 199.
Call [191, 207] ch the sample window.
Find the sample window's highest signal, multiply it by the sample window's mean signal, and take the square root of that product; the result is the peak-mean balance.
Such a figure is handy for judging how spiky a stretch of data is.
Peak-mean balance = 437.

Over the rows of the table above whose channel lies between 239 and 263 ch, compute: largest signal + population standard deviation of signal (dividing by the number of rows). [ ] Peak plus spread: 502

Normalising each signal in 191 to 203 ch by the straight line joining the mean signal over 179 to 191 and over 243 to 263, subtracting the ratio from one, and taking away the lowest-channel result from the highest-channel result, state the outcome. -0.11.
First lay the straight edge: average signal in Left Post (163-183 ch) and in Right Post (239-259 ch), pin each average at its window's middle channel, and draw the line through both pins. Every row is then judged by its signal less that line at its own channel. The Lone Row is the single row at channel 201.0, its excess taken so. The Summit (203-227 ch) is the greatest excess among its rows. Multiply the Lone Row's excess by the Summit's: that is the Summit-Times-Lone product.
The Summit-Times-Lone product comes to 1634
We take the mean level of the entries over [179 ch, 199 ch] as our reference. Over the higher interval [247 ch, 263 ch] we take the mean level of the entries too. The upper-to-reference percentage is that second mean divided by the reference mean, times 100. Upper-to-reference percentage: 135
